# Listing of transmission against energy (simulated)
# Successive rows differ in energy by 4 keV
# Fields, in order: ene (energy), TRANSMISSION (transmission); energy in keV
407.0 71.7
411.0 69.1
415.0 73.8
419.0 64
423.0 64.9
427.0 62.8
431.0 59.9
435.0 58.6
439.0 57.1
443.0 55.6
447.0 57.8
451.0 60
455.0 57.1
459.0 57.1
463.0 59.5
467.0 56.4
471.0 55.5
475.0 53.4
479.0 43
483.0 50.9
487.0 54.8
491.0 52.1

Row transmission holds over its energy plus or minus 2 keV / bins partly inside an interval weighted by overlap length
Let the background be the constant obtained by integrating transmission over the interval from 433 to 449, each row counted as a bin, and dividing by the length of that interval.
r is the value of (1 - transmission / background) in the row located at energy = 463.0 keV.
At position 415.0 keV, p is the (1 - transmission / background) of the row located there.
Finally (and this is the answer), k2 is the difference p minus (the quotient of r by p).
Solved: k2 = 0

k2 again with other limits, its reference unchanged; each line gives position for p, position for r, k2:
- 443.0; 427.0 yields 3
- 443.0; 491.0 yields -3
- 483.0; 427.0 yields 1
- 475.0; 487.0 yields -1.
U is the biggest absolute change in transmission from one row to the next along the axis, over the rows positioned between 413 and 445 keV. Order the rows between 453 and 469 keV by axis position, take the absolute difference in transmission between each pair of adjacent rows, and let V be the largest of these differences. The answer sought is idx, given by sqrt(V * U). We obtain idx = 5.5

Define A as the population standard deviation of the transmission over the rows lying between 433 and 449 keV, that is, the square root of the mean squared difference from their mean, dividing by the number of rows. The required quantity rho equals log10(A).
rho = 0.04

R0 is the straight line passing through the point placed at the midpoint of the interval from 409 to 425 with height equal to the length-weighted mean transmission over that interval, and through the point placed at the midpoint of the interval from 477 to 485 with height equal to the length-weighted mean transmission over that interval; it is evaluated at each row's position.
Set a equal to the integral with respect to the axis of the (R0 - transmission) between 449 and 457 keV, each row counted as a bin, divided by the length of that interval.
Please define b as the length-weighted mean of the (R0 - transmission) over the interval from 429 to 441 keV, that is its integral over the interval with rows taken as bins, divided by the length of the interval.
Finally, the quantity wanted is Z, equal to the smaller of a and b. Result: -2.4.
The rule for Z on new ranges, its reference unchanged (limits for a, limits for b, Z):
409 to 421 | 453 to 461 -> -2.3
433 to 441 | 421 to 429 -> 1.5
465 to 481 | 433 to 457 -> -2.5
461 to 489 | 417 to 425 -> -4.4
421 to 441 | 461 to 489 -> -4.4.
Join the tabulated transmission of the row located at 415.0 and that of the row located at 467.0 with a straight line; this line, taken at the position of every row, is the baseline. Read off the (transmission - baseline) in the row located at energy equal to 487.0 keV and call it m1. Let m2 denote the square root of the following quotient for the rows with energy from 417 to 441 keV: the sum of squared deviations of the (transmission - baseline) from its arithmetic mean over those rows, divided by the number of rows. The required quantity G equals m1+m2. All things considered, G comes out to 6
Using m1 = 5.1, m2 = 0.9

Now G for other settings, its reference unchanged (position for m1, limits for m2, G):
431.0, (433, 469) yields -5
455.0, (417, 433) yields -2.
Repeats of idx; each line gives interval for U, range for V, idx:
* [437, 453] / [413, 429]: 4.6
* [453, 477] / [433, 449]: 2.6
